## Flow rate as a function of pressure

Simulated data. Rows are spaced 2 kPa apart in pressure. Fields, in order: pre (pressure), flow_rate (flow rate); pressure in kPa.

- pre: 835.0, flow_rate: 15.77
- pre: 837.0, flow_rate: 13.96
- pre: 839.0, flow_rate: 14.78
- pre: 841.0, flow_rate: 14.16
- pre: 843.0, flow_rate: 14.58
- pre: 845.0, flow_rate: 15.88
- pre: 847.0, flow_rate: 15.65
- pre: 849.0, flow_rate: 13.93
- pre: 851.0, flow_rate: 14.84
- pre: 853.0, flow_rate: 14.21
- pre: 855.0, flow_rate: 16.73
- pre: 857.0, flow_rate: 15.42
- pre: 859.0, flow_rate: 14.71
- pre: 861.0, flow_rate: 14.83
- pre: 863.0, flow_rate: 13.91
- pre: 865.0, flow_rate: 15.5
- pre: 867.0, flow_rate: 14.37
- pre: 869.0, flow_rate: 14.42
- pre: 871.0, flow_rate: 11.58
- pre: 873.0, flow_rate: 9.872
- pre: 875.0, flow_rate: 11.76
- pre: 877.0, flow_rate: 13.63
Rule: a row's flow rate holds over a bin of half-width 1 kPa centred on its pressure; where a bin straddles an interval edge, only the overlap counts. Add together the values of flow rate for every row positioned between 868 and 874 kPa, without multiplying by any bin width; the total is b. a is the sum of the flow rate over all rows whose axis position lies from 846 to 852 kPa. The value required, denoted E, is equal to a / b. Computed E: 1.24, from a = 44.4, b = 35.9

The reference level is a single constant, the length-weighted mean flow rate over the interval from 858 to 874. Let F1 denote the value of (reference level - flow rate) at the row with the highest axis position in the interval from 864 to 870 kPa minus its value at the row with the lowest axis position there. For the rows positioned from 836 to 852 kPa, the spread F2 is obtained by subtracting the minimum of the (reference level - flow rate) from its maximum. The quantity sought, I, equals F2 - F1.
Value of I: 0.9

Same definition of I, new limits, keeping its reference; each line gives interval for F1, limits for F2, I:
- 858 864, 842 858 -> 2.0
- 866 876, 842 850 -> -0.7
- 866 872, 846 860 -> 0.0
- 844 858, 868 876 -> 4.1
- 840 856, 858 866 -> 4.2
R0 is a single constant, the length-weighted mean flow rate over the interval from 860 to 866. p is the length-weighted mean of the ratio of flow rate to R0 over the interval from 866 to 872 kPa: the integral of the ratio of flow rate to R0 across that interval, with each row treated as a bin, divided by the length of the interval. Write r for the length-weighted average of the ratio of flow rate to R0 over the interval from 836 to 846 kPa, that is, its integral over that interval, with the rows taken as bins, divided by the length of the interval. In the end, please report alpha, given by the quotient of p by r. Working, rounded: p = 0.91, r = 0.99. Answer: 0.92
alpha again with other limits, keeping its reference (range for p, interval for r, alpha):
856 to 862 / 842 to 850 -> 1.00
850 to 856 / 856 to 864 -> 1.04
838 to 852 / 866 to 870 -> 1.03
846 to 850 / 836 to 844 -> 1.03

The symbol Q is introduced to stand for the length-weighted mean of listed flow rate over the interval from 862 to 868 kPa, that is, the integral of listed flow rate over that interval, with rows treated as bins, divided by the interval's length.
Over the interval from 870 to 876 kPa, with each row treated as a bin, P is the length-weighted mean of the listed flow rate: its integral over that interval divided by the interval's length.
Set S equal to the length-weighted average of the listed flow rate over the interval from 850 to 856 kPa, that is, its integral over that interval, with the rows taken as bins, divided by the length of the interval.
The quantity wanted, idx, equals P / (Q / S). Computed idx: 11.6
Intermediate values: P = 11.1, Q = 14.6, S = 15.3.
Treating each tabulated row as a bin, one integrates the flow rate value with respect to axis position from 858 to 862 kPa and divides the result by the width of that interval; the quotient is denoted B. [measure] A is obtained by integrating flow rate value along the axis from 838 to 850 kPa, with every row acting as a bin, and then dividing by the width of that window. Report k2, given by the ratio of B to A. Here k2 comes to 1.00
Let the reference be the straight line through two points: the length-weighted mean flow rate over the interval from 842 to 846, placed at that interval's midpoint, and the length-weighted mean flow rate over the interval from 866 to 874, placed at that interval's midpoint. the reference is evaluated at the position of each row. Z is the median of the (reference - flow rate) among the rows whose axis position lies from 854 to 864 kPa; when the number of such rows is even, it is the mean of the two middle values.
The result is -1.3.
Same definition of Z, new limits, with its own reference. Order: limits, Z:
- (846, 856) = -0.3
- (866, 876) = 0.3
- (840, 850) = 0.8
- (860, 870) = -1.5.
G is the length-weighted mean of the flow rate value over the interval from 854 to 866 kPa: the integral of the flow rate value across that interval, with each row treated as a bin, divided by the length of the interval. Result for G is 15.2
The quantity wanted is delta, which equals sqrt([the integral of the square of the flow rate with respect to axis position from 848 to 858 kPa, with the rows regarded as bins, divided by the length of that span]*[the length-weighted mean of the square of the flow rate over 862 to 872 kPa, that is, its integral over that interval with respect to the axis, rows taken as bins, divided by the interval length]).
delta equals 211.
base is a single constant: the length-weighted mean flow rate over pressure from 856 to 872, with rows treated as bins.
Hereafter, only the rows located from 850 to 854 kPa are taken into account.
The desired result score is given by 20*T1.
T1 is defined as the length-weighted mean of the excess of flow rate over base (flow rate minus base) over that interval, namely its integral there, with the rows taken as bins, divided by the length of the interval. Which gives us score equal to 4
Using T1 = 0.18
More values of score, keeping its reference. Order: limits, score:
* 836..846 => 7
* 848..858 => 14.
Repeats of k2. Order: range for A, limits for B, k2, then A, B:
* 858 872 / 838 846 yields 1.05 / 14.2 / 14.85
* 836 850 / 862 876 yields 0.89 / 14.7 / 13.06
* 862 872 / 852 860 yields 1.09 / 14.0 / 15.27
